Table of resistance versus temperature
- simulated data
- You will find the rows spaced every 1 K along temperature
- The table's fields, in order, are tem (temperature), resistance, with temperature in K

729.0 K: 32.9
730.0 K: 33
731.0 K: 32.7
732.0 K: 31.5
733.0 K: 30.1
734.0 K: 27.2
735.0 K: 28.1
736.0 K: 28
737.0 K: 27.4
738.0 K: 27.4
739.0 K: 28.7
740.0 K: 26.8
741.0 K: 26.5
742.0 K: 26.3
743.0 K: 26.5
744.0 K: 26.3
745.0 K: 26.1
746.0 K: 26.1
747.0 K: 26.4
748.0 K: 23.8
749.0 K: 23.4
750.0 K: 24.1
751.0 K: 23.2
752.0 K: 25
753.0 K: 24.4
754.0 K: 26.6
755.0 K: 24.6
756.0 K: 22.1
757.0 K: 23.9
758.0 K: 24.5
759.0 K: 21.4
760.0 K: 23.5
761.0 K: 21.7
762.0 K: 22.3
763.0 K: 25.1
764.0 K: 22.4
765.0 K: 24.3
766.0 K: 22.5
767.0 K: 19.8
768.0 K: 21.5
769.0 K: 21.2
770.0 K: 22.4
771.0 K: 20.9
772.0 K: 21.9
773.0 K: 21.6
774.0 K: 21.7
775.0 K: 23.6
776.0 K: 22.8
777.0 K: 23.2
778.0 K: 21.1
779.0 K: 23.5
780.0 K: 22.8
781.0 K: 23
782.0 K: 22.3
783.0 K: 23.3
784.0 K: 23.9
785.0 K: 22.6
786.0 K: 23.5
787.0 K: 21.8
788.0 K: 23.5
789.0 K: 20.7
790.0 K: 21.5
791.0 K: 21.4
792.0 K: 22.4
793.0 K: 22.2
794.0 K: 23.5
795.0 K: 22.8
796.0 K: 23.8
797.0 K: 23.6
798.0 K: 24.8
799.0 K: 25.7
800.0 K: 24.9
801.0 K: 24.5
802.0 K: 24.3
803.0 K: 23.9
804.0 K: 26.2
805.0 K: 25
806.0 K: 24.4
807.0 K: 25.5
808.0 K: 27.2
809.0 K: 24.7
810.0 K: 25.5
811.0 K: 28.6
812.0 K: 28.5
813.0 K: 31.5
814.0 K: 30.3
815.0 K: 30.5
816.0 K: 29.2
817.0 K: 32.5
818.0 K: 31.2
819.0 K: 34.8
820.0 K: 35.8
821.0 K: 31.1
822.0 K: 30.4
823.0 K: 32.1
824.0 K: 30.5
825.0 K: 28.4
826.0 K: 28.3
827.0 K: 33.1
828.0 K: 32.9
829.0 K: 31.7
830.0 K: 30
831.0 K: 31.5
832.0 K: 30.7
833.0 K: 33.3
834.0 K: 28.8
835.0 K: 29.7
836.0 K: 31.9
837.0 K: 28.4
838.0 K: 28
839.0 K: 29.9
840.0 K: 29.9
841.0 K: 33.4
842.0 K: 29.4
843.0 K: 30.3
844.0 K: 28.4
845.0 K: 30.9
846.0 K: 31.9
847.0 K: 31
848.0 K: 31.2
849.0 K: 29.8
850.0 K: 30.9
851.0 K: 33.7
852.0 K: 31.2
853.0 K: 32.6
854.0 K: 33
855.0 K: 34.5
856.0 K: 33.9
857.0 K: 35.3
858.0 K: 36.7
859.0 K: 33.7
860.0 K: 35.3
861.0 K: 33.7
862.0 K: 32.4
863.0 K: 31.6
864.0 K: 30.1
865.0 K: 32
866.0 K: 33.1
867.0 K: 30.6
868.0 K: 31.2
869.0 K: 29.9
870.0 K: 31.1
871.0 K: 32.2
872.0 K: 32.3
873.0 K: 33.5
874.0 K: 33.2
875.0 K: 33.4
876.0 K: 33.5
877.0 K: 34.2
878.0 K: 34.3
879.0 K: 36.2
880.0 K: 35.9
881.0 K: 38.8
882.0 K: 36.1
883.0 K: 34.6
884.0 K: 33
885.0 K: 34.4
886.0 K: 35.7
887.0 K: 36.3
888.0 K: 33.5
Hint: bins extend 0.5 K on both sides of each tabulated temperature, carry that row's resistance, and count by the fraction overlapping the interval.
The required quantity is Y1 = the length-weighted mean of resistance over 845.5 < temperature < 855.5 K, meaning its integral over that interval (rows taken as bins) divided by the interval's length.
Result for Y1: 32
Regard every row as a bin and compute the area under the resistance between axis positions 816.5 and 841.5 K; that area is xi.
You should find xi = 778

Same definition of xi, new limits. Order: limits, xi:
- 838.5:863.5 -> 805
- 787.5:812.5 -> 609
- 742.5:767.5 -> 600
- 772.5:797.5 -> 566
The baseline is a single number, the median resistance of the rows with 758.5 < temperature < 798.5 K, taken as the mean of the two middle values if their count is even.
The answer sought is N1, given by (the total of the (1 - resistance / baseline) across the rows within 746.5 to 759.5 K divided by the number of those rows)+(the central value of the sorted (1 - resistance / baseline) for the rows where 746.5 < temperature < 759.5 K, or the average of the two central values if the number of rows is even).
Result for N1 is -0.15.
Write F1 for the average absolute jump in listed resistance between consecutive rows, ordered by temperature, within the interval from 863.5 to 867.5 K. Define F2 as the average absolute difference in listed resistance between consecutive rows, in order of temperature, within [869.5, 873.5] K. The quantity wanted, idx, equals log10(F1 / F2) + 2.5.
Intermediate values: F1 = 1.83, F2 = 0.80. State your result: 2.9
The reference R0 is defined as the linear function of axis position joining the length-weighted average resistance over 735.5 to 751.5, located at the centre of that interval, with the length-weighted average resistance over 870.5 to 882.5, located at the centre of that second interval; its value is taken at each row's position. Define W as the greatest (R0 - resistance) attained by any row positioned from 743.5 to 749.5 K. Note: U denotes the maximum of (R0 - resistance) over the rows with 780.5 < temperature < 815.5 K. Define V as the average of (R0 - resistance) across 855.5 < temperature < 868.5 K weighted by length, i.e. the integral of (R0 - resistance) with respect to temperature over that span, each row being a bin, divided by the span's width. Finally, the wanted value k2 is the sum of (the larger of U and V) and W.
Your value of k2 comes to 11.2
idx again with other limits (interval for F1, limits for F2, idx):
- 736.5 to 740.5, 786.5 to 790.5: 2.3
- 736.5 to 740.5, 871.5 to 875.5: 2.8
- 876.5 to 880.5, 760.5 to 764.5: 2.1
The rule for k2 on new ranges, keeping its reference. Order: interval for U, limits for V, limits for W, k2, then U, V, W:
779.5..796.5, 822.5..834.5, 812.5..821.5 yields 9.7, 8.2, 0.5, 1.4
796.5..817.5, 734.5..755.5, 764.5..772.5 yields 13.7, 5.9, 0.2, 7.7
